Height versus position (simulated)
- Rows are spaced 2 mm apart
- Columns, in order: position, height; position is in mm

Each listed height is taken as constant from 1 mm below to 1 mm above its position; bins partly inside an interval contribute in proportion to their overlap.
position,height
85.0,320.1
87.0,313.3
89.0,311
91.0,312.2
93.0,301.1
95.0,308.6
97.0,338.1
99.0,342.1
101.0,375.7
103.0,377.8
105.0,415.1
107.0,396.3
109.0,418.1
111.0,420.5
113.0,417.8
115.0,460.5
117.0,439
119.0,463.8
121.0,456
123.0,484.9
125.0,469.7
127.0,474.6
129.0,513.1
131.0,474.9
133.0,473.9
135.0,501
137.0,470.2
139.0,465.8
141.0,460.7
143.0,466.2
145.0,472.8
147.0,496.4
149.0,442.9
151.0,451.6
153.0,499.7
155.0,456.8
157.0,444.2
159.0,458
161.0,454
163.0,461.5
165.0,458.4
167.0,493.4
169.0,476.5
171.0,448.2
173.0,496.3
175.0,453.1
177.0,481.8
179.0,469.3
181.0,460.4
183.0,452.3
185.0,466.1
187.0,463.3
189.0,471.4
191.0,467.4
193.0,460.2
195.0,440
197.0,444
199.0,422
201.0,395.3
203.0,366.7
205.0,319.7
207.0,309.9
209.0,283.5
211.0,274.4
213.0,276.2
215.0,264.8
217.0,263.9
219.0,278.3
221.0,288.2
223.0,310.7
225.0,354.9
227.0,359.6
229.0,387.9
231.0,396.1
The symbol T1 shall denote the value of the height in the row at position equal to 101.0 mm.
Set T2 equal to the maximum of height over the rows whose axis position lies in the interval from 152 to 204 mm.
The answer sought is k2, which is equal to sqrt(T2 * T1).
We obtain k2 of 433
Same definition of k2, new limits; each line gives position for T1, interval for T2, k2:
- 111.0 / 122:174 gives 464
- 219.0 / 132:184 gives 373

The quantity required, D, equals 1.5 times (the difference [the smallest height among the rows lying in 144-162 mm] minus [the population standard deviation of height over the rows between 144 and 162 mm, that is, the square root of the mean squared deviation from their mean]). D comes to 634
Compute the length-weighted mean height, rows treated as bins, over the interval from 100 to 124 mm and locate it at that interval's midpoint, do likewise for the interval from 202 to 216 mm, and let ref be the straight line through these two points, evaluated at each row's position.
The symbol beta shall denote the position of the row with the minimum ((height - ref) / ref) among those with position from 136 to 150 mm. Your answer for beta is 149.0 mm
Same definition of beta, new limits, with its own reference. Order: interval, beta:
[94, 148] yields 95.0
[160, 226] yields 215.0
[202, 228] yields 215.0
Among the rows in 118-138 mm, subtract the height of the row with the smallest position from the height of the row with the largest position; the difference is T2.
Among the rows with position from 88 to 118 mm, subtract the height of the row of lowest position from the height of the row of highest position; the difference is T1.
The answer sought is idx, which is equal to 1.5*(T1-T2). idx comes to 182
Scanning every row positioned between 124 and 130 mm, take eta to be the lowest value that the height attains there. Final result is 469.7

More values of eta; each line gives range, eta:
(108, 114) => 417.8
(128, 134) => 473.9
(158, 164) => 454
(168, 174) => 448.2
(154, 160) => 444.2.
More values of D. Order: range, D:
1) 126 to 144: 666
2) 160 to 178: 647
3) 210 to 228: 344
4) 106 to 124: 554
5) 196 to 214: 319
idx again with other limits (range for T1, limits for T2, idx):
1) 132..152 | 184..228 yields 126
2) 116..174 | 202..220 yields 219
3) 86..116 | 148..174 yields 141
